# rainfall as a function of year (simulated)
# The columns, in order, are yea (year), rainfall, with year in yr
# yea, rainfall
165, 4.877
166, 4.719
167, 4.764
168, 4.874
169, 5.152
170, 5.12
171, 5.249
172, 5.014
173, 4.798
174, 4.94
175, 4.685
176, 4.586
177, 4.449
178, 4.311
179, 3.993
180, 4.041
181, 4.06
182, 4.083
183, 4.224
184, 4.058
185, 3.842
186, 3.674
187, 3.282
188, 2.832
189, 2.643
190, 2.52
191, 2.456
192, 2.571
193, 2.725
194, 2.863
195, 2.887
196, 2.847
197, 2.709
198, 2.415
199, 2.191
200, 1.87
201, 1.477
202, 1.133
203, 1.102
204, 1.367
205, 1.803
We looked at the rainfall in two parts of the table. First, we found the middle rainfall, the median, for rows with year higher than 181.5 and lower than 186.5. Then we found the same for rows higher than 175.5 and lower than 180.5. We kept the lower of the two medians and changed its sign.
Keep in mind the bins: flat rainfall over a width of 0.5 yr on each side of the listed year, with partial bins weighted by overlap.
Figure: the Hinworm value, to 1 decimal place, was -4.1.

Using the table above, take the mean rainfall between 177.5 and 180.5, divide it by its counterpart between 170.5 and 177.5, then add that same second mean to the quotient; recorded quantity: 5.7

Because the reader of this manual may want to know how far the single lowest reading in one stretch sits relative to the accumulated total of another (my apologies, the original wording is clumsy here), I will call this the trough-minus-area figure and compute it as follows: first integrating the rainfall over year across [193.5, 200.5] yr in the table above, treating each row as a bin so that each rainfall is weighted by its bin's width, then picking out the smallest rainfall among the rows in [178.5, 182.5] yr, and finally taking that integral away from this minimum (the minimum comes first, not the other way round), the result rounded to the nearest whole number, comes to -14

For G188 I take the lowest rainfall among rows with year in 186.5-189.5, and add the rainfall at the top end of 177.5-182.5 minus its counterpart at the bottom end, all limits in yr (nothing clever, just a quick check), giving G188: 2.4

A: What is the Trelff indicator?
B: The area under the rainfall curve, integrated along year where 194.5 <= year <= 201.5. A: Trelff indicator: 16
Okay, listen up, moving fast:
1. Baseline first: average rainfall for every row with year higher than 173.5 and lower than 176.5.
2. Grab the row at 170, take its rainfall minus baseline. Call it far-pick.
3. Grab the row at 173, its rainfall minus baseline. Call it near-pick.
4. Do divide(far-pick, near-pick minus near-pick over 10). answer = 7.0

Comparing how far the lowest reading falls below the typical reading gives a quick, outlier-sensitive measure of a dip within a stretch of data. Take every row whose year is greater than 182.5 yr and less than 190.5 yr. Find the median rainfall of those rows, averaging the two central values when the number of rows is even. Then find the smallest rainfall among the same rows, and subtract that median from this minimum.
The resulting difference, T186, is -1.0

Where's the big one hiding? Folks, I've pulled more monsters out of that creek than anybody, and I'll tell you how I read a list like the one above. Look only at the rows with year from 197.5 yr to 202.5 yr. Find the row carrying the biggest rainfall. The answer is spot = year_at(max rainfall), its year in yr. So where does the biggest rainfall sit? 198 yr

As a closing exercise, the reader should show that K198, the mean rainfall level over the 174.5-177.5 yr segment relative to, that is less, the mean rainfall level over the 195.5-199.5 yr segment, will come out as 2.0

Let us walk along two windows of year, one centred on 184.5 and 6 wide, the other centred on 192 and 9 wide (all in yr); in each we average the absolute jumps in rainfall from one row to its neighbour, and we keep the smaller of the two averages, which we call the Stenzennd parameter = 0.106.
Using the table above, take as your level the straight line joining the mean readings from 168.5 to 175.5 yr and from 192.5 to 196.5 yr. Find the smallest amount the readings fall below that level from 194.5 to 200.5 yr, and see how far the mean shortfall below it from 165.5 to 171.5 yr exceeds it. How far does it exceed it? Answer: 0.5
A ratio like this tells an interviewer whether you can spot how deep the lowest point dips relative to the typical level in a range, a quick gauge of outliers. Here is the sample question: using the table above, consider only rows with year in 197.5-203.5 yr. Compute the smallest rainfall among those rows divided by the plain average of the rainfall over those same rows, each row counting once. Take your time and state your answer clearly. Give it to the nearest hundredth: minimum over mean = 0.65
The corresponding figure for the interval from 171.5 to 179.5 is 0.87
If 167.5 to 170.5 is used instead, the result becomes 0.97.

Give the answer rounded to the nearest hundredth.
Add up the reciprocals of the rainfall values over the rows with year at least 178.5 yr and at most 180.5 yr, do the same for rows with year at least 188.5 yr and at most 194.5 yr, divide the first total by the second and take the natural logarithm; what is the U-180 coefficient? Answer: -1.52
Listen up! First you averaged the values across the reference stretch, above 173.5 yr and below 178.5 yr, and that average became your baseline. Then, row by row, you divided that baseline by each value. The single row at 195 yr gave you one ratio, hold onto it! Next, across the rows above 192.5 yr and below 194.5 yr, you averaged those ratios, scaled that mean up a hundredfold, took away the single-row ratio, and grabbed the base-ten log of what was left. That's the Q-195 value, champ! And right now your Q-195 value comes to 2.212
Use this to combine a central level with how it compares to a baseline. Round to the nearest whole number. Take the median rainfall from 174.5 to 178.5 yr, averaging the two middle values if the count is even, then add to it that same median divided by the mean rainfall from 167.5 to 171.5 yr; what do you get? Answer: 5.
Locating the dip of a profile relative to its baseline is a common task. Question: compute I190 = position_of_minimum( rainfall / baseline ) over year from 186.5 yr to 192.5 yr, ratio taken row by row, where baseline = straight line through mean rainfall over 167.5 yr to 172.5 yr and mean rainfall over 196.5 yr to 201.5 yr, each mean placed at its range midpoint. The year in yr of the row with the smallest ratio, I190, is 190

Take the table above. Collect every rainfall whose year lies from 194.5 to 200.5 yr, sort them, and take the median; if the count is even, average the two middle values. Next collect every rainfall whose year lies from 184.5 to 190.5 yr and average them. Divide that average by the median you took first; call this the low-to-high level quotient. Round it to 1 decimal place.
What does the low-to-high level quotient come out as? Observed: 1.2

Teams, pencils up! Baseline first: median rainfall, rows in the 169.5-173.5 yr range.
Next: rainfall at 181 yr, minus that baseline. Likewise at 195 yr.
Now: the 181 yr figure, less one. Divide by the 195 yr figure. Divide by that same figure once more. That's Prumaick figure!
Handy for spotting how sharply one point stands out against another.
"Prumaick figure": -0.4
